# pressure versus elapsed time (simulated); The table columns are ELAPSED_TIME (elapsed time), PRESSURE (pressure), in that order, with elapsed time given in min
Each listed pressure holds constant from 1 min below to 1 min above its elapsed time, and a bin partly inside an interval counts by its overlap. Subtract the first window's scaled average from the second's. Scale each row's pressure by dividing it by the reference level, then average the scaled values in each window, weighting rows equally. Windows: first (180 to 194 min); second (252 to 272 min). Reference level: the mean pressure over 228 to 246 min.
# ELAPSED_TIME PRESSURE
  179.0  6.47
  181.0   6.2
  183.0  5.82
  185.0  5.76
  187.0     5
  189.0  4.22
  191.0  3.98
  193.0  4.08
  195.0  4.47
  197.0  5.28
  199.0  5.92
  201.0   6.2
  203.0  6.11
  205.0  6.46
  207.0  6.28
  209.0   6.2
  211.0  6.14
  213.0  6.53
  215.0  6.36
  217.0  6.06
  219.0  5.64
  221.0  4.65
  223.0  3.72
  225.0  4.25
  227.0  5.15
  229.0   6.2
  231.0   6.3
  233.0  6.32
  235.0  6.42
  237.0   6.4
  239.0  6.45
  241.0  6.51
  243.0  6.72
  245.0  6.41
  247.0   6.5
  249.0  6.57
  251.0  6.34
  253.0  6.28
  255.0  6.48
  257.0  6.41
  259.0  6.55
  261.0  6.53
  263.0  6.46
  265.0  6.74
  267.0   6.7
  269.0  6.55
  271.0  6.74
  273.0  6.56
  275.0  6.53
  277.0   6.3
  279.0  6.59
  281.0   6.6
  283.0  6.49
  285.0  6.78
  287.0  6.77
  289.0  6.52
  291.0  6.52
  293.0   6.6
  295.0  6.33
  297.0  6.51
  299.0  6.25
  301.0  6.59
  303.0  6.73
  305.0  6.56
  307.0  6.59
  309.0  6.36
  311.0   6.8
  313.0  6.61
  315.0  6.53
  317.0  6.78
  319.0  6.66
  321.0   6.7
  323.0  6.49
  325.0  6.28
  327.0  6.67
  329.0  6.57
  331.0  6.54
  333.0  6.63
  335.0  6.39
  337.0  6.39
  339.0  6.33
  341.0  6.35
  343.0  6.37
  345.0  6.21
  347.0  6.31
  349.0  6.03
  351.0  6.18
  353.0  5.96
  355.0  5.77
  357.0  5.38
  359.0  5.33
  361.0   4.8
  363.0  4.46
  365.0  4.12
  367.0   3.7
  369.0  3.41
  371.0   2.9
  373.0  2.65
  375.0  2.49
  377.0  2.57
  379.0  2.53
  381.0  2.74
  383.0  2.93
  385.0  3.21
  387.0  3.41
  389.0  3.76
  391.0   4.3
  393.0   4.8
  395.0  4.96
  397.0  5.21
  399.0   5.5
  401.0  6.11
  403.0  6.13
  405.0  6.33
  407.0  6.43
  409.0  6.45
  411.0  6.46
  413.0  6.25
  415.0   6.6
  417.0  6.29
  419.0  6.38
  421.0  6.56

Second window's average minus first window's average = 0.24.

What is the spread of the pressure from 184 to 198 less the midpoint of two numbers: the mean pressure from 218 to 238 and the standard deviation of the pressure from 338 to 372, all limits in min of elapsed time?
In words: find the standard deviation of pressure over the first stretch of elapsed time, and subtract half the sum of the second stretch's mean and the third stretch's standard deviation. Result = -2.7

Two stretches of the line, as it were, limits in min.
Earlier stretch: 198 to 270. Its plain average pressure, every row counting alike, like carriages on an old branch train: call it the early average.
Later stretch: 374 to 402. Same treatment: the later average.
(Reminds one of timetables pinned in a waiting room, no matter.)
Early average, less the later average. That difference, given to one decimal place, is 2.3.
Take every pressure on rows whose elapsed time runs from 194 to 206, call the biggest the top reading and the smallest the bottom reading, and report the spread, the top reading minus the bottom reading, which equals 2.0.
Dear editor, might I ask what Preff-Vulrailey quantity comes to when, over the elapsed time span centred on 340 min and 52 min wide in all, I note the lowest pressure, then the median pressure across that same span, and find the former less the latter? -2.2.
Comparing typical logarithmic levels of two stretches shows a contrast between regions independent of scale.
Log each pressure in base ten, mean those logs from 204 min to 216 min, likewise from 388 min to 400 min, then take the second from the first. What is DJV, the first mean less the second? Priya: 0.13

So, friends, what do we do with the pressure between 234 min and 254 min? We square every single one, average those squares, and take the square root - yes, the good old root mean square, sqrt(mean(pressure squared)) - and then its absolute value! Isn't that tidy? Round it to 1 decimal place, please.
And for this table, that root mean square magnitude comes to 6.5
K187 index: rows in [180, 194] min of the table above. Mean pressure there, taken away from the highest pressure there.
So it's 1.2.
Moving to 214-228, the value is 1.2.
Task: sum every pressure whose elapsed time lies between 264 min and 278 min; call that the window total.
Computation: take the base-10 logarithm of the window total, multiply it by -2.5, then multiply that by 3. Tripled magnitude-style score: -12.5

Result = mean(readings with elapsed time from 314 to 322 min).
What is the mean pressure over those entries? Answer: 6.67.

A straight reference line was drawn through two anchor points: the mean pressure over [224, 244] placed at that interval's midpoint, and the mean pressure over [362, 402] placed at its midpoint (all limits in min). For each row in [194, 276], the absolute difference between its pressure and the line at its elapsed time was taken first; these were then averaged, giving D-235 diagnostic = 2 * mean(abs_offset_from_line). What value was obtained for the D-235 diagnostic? 1.5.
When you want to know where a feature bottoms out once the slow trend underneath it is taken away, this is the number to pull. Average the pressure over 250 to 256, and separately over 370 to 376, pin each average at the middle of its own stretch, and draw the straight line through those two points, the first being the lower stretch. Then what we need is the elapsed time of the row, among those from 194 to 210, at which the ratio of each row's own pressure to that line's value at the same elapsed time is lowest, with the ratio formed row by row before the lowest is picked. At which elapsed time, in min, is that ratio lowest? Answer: 195.0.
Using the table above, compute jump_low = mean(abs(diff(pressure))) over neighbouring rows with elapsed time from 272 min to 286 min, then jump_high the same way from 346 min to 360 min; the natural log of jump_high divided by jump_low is 0.3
